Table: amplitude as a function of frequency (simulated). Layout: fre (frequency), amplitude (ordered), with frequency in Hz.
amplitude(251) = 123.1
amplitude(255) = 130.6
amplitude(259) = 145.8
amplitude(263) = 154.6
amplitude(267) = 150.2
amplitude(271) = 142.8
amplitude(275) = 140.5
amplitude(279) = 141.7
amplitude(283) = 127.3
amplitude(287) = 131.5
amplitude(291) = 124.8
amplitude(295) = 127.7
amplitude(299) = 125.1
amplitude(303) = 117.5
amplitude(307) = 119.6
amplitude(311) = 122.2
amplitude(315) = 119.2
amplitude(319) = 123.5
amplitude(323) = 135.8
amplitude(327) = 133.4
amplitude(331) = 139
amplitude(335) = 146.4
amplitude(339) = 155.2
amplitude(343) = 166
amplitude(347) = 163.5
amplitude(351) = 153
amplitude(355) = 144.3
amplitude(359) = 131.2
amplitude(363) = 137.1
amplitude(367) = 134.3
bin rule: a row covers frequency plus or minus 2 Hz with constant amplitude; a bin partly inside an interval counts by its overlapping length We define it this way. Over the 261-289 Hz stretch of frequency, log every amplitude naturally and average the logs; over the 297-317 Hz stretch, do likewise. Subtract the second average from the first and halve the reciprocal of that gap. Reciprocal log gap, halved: 3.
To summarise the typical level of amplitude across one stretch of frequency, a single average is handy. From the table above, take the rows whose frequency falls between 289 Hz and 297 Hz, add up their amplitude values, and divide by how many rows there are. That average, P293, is 126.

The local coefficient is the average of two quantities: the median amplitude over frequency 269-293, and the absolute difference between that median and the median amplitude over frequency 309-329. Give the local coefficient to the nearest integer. 74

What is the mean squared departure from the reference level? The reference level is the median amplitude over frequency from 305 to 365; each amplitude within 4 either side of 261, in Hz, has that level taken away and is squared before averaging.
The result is 191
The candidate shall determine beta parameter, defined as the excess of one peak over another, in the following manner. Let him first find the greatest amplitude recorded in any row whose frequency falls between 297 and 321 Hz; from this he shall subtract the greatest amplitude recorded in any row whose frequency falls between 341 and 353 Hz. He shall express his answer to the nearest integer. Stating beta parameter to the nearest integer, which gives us -41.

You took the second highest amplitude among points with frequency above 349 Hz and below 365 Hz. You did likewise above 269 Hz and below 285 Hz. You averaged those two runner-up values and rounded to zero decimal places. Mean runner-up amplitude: 143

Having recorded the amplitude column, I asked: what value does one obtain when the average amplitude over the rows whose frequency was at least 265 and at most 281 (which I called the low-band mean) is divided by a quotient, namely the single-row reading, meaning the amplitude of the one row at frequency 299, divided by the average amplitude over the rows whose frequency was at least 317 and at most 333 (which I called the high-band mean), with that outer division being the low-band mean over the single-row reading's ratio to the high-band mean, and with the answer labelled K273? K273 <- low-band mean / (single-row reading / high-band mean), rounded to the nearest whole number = 153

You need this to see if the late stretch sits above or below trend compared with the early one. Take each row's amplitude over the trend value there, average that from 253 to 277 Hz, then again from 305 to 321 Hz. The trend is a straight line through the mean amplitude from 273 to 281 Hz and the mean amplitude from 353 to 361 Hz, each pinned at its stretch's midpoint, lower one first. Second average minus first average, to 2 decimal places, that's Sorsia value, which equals -0.15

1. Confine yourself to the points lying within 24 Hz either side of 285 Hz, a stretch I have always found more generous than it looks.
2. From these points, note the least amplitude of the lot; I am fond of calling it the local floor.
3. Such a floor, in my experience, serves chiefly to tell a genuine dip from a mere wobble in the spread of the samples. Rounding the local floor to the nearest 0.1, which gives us 117.5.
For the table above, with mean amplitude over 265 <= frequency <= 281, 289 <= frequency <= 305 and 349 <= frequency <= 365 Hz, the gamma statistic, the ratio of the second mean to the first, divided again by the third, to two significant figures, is 0.0061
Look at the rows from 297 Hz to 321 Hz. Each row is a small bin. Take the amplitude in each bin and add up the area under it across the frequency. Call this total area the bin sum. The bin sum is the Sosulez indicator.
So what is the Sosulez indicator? 2908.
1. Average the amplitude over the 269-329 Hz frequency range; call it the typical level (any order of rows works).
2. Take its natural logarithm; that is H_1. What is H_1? 4.86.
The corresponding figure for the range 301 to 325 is 4.81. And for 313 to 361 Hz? 4.96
